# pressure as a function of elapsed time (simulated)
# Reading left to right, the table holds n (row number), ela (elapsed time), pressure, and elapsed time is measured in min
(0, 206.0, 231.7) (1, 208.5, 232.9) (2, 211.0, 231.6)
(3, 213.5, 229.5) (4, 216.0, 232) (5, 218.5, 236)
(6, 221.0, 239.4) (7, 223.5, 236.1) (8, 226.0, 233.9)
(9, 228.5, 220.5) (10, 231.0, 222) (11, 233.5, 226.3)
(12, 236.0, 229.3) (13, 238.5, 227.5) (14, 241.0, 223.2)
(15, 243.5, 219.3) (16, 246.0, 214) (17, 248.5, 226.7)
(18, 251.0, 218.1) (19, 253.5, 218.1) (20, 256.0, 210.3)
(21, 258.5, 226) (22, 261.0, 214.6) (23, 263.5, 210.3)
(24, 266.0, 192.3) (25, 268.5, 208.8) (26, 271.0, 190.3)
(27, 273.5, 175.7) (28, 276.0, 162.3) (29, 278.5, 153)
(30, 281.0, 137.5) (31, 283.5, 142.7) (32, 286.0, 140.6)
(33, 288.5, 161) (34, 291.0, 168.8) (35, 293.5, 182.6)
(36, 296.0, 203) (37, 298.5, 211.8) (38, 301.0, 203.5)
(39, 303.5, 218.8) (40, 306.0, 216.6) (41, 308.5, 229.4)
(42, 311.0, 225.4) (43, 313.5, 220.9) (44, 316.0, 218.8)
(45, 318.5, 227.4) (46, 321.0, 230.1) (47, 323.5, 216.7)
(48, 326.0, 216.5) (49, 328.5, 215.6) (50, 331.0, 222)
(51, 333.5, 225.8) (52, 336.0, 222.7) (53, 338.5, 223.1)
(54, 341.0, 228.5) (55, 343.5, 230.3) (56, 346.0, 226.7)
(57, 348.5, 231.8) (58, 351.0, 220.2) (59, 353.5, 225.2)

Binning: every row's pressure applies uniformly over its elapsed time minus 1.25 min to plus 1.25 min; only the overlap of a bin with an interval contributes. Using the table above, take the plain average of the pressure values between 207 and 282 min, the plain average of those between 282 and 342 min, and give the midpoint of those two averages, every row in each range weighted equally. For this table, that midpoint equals 210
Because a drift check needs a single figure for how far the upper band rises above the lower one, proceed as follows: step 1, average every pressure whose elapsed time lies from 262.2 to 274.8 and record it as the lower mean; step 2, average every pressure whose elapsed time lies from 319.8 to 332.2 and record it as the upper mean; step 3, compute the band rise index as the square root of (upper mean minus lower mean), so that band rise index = 5.0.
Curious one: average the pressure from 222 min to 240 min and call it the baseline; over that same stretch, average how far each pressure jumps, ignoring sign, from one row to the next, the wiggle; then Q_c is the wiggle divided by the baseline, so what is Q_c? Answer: 0.019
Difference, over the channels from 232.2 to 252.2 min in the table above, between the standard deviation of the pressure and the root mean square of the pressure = -218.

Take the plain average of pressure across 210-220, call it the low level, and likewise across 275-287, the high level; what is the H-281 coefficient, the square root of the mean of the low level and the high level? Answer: 13.8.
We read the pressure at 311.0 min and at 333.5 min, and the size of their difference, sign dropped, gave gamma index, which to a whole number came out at 0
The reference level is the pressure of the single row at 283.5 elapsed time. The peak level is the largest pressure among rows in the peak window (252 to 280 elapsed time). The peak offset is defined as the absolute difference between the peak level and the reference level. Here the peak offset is 83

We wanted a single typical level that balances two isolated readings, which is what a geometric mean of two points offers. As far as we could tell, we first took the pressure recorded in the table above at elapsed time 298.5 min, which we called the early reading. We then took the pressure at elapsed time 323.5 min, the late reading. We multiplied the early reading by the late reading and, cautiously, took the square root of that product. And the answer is 214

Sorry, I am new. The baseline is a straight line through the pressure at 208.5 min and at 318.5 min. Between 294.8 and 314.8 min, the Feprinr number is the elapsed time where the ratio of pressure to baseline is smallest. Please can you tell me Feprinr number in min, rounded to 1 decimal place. 296.0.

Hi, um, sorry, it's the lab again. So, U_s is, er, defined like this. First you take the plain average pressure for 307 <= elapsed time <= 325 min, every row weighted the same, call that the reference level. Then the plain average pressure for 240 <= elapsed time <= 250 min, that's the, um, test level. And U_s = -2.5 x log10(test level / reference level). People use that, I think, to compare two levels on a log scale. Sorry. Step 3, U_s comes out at 0.016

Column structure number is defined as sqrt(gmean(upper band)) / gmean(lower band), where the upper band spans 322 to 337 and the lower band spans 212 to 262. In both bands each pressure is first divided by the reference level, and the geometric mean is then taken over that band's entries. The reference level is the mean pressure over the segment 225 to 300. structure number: 0.93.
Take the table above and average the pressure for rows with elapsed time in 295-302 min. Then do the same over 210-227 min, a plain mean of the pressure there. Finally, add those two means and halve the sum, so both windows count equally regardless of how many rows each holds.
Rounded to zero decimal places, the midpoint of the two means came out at 220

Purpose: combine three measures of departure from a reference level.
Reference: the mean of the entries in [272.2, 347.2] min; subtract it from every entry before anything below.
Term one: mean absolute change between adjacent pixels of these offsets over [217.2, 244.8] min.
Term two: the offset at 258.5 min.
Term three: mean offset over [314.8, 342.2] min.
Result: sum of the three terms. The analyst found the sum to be 49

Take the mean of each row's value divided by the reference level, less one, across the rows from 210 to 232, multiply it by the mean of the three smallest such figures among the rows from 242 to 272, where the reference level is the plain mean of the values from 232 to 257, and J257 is -0.0049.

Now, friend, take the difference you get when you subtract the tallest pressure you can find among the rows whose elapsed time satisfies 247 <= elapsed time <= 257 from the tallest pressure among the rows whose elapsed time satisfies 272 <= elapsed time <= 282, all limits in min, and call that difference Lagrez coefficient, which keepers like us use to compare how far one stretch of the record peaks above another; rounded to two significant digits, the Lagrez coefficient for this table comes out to -51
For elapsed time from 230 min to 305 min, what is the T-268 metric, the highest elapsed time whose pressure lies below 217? 301.0 min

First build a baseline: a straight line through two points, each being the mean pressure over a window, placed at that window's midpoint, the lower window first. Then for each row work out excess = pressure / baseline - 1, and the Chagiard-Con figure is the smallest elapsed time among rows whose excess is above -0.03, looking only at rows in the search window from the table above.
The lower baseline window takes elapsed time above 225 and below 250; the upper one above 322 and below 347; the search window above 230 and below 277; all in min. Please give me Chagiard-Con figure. 231.0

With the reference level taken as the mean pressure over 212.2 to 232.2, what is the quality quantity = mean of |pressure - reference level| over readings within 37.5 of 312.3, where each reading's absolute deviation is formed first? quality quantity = 27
